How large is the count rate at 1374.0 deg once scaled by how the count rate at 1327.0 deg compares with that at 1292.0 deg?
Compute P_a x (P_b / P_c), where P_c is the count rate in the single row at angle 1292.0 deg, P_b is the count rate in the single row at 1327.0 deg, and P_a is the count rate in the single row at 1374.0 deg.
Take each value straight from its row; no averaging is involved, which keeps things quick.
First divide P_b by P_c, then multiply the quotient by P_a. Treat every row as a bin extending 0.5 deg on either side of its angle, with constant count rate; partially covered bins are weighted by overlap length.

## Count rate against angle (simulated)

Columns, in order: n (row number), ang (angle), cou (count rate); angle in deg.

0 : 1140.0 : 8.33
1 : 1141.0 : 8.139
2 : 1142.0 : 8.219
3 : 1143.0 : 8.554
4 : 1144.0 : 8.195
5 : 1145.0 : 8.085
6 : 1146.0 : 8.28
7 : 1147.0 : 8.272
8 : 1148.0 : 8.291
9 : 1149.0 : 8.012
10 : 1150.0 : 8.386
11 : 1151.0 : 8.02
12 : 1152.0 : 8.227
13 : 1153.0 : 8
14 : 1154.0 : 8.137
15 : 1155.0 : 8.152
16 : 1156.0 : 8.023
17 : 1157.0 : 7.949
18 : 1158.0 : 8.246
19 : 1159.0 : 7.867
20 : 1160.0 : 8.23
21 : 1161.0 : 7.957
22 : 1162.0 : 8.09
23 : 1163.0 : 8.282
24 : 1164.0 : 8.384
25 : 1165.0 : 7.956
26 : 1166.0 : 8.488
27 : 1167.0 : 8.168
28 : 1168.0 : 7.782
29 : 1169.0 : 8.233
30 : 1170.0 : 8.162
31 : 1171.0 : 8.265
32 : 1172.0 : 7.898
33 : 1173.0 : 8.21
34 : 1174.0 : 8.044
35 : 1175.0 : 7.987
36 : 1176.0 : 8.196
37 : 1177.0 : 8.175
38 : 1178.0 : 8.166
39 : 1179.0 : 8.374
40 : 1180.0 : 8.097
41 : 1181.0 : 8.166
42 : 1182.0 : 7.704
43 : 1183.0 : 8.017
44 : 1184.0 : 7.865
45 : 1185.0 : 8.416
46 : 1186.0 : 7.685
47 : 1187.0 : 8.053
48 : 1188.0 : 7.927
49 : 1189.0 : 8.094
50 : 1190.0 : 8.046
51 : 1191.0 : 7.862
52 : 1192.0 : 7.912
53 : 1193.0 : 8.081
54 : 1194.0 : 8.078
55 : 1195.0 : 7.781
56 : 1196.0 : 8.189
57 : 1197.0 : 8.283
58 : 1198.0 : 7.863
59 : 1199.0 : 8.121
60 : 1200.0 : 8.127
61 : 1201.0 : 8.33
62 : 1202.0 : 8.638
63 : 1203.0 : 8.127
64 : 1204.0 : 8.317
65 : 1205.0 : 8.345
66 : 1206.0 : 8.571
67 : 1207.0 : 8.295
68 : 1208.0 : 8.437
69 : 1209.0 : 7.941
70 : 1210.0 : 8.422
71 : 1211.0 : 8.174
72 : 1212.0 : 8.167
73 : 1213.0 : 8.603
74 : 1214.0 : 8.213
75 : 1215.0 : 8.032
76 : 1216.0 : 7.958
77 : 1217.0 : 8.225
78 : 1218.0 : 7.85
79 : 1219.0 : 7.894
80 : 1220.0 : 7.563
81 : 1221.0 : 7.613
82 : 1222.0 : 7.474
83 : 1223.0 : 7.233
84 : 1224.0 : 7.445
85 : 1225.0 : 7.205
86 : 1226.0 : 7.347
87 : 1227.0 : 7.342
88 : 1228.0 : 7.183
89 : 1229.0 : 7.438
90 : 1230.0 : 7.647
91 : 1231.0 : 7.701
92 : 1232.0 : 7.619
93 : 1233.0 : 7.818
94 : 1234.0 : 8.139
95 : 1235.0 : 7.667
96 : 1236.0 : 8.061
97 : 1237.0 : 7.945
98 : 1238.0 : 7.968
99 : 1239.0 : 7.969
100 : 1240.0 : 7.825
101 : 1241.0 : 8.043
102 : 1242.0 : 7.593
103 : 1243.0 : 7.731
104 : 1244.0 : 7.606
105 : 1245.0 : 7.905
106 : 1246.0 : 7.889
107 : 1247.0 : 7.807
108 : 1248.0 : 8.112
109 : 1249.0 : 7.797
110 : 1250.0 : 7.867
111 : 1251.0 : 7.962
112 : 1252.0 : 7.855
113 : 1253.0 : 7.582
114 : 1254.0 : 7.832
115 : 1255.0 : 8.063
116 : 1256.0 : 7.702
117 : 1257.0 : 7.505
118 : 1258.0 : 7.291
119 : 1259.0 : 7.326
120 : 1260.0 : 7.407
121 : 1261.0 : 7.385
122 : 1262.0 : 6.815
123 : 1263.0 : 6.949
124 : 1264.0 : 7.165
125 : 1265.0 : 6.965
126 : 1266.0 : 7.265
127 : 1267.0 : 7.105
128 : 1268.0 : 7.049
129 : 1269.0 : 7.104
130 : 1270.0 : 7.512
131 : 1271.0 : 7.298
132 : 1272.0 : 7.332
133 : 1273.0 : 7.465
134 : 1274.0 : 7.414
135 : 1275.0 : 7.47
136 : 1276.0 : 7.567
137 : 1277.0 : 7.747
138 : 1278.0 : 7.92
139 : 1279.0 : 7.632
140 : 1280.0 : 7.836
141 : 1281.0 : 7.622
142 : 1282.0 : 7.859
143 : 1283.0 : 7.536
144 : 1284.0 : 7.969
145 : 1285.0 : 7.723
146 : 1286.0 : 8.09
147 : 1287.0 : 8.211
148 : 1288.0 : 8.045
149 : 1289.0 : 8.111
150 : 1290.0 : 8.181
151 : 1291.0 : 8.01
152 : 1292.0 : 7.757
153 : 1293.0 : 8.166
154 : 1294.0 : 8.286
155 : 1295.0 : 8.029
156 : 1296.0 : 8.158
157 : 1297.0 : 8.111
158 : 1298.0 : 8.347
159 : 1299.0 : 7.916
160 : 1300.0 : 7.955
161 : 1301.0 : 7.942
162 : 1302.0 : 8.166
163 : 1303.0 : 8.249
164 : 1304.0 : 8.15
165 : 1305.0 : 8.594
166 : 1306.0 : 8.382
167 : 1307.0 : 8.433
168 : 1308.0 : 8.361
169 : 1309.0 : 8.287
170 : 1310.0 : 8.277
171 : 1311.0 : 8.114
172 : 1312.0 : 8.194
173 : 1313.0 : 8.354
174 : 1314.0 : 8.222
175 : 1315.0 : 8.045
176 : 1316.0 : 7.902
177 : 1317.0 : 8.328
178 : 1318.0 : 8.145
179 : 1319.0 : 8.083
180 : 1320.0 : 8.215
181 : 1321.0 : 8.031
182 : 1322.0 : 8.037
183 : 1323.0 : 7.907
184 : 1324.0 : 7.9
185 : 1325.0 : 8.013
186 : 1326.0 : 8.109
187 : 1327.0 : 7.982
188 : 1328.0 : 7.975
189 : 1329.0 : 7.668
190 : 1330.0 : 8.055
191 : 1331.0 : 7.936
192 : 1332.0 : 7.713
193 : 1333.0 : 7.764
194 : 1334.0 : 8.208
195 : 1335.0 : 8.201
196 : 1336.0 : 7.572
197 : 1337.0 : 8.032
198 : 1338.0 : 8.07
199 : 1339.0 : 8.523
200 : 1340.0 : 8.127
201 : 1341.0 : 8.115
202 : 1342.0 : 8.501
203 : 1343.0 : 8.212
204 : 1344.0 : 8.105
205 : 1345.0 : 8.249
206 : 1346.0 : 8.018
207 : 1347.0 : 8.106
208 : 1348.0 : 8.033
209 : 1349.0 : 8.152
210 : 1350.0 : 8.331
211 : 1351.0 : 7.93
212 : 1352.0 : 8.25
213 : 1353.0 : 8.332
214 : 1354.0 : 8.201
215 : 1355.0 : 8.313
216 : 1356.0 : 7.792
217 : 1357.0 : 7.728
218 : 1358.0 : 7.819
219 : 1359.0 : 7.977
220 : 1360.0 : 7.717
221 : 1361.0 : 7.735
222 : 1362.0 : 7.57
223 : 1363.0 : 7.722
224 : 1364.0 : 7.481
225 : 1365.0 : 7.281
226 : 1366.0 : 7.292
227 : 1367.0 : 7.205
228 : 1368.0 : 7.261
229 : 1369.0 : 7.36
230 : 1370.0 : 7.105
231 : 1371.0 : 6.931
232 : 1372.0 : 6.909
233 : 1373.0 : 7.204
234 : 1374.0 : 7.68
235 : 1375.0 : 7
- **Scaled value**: 7.9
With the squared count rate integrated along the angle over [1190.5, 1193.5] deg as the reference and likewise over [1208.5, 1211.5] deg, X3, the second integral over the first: 1.06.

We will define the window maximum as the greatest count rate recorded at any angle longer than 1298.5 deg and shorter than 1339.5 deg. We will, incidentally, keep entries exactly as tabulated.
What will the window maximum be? 8.594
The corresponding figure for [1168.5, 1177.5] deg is 8.265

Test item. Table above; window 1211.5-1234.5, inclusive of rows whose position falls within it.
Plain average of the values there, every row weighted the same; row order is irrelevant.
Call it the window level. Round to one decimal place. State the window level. 7.7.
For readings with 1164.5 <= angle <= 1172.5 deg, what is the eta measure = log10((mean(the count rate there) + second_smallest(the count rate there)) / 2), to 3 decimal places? 0.904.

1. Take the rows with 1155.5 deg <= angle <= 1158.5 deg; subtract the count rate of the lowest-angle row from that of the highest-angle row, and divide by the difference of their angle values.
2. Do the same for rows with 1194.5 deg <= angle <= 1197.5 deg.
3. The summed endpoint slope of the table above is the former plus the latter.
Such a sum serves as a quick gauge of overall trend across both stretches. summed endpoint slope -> 0.36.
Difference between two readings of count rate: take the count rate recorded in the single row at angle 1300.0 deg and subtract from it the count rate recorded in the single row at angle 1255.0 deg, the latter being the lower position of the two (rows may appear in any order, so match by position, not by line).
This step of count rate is -0.11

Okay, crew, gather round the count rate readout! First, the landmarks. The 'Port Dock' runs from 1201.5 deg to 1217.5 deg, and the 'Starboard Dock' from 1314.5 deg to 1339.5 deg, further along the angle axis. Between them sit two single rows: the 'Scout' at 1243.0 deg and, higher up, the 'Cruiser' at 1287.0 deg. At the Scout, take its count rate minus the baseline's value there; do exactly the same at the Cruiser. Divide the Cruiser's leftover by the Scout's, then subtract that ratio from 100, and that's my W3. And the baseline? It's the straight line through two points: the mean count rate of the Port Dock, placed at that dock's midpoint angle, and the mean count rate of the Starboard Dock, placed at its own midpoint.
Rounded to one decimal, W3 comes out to 100.2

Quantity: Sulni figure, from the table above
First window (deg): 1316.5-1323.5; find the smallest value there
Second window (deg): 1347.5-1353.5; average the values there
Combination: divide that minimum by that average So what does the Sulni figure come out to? 0.97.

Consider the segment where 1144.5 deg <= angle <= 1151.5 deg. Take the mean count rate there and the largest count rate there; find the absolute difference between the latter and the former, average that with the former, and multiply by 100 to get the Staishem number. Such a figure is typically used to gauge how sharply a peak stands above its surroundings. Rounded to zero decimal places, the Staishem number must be 419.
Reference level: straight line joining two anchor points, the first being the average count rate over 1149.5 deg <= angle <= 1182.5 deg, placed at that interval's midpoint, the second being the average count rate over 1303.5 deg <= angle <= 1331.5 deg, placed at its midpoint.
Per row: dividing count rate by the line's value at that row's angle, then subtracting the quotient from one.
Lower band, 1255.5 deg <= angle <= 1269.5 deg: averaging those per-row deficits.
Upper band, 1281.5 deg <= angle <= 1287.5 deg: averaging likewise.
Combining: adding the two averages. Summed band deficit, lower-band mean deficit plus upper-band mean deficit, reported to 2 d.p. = 0.14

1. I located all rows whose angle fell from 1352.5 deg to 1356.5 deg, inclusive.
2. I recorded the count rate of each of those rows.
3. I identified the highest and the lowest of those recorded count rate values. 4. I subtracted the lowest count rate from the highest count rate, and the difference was 0.54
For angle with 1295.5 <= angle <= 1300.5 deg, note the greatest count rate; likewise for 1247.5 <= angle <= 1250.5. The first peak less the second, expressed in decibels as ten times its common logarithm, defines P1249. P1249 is -6.3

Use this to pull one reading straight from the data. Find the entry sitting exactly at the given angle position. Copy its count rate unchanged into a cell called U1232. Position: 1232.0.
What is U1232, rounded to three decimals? 7.619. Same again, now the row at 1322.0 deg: 8.037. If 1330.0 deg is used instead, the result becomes 8.055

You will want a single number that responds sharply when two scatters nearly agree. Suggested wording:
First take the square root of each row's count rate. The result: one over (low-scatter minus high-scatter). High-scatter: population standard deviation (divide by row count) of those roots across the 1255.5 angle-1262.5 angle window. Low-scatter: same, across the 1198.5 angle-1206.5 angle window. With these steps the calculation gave -69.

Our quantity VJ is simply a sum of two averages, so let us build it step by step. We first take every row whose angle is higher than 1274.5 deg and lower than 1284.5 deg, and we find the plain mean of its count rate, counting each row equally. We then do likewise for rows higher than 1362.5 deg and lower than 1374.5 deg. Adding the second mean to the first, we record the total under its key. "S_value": 15.0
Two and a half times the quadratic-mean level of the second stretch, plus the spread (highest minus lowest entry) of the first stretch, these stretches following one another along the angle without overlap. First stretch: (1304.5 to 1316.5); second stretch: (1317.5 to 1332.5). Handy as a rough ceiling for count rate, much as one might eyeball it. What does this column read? 20.66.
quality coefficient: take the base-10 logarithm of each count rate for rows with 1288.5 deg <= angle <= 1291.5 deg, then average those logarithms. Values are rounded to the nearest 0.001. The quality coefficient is 0.909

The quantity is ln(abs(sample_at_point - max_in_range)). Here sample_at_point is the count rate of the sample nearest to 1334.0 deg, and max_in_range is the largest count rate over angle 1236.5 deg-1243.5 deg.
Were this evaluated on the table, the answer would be -1.8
